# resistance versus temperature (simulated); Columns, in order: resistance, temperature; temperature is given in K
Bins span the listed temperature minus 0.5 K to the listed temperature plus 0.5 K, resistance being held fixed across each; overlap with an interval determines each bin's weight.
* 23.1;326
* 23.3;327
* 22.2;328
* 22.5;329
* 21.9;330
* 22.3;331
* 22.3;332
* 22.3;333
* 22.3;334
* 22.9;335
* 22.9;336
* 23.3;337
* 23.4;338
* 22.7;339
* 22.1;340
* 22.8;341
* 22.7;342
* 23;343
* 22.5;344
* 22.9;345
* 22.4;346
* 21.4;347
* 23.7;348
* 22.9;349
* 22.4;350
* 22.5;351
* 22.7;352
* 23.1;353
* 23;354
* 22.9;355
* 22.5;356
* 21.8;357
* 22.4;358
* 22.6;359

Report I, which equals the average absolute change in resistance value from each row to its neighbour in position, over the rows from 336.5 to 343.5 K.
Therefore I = 0.42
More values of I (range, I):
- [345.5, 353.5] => 0.76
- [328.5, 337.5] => 0.25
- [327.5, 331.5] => 0.43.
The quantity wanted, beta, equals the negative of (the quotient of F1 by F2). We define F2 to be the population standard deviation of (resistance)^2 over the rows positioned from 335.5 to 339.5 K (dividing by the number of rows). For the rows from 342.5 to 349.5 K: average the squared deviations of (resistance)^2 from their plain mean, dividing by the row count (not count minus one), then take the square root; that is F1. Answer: -2.2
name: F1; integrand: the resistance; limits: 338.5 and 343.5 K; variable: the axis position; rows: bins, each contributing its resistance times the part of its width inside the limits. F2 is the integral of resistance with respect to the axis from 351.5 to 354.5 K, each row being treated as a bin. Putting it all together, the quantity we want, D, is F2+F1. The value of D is 182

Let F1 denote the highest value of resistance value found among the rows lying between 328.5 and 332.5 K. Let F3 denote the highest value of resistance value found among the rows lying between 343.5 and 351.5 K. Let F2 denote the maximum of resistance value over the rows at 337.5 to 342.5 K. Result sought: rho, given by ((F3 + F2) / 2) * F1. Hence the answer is 530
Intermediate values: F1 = 22.5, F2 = 23.4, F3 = 23.7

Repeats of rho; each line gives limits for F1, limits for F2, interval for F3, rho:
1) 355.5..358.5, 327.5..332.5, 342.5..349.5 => 520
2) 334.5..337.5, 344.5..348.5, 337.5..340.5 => 549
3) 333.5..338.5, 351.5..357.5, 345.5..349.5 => 548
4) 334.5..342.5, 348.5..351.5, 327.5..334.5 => 531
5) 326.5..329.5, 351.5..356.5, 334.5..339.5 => 542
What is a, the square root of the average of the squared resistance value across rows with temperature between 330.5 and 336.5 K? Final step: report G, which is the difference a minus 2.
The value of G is 20.5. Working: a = 22.5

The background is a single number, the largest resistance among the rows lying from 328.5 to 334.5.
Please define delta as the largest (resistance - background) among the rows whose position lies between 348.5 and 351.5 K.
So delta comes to 0.40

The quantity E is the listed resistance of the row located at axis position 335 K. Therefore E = 22.9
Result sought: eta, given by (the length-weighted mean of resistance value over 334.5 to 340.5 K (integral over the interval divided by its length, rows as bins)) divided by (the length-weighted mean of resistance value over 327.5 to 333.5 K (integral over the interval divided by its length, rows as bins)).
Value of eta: 1.03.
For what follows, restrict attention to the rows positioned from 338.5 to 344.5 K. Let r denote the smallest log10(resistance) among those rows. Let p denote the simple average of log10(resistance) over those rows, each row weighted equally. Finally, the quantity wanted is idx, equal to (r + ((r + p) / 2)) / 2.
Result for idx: 1.35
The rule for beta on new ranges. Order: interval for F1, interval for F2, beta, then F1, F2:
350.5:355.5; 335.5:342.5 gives -0.5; 10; 18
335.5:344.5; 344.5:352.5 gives -0.6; 17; 27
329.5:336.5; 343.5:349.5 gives -0.5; 15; 31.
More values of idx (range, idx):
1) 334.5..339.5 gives 1.36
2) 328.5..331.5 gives 1.34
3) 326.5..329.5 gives 1.35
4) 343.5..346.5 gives 1.35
